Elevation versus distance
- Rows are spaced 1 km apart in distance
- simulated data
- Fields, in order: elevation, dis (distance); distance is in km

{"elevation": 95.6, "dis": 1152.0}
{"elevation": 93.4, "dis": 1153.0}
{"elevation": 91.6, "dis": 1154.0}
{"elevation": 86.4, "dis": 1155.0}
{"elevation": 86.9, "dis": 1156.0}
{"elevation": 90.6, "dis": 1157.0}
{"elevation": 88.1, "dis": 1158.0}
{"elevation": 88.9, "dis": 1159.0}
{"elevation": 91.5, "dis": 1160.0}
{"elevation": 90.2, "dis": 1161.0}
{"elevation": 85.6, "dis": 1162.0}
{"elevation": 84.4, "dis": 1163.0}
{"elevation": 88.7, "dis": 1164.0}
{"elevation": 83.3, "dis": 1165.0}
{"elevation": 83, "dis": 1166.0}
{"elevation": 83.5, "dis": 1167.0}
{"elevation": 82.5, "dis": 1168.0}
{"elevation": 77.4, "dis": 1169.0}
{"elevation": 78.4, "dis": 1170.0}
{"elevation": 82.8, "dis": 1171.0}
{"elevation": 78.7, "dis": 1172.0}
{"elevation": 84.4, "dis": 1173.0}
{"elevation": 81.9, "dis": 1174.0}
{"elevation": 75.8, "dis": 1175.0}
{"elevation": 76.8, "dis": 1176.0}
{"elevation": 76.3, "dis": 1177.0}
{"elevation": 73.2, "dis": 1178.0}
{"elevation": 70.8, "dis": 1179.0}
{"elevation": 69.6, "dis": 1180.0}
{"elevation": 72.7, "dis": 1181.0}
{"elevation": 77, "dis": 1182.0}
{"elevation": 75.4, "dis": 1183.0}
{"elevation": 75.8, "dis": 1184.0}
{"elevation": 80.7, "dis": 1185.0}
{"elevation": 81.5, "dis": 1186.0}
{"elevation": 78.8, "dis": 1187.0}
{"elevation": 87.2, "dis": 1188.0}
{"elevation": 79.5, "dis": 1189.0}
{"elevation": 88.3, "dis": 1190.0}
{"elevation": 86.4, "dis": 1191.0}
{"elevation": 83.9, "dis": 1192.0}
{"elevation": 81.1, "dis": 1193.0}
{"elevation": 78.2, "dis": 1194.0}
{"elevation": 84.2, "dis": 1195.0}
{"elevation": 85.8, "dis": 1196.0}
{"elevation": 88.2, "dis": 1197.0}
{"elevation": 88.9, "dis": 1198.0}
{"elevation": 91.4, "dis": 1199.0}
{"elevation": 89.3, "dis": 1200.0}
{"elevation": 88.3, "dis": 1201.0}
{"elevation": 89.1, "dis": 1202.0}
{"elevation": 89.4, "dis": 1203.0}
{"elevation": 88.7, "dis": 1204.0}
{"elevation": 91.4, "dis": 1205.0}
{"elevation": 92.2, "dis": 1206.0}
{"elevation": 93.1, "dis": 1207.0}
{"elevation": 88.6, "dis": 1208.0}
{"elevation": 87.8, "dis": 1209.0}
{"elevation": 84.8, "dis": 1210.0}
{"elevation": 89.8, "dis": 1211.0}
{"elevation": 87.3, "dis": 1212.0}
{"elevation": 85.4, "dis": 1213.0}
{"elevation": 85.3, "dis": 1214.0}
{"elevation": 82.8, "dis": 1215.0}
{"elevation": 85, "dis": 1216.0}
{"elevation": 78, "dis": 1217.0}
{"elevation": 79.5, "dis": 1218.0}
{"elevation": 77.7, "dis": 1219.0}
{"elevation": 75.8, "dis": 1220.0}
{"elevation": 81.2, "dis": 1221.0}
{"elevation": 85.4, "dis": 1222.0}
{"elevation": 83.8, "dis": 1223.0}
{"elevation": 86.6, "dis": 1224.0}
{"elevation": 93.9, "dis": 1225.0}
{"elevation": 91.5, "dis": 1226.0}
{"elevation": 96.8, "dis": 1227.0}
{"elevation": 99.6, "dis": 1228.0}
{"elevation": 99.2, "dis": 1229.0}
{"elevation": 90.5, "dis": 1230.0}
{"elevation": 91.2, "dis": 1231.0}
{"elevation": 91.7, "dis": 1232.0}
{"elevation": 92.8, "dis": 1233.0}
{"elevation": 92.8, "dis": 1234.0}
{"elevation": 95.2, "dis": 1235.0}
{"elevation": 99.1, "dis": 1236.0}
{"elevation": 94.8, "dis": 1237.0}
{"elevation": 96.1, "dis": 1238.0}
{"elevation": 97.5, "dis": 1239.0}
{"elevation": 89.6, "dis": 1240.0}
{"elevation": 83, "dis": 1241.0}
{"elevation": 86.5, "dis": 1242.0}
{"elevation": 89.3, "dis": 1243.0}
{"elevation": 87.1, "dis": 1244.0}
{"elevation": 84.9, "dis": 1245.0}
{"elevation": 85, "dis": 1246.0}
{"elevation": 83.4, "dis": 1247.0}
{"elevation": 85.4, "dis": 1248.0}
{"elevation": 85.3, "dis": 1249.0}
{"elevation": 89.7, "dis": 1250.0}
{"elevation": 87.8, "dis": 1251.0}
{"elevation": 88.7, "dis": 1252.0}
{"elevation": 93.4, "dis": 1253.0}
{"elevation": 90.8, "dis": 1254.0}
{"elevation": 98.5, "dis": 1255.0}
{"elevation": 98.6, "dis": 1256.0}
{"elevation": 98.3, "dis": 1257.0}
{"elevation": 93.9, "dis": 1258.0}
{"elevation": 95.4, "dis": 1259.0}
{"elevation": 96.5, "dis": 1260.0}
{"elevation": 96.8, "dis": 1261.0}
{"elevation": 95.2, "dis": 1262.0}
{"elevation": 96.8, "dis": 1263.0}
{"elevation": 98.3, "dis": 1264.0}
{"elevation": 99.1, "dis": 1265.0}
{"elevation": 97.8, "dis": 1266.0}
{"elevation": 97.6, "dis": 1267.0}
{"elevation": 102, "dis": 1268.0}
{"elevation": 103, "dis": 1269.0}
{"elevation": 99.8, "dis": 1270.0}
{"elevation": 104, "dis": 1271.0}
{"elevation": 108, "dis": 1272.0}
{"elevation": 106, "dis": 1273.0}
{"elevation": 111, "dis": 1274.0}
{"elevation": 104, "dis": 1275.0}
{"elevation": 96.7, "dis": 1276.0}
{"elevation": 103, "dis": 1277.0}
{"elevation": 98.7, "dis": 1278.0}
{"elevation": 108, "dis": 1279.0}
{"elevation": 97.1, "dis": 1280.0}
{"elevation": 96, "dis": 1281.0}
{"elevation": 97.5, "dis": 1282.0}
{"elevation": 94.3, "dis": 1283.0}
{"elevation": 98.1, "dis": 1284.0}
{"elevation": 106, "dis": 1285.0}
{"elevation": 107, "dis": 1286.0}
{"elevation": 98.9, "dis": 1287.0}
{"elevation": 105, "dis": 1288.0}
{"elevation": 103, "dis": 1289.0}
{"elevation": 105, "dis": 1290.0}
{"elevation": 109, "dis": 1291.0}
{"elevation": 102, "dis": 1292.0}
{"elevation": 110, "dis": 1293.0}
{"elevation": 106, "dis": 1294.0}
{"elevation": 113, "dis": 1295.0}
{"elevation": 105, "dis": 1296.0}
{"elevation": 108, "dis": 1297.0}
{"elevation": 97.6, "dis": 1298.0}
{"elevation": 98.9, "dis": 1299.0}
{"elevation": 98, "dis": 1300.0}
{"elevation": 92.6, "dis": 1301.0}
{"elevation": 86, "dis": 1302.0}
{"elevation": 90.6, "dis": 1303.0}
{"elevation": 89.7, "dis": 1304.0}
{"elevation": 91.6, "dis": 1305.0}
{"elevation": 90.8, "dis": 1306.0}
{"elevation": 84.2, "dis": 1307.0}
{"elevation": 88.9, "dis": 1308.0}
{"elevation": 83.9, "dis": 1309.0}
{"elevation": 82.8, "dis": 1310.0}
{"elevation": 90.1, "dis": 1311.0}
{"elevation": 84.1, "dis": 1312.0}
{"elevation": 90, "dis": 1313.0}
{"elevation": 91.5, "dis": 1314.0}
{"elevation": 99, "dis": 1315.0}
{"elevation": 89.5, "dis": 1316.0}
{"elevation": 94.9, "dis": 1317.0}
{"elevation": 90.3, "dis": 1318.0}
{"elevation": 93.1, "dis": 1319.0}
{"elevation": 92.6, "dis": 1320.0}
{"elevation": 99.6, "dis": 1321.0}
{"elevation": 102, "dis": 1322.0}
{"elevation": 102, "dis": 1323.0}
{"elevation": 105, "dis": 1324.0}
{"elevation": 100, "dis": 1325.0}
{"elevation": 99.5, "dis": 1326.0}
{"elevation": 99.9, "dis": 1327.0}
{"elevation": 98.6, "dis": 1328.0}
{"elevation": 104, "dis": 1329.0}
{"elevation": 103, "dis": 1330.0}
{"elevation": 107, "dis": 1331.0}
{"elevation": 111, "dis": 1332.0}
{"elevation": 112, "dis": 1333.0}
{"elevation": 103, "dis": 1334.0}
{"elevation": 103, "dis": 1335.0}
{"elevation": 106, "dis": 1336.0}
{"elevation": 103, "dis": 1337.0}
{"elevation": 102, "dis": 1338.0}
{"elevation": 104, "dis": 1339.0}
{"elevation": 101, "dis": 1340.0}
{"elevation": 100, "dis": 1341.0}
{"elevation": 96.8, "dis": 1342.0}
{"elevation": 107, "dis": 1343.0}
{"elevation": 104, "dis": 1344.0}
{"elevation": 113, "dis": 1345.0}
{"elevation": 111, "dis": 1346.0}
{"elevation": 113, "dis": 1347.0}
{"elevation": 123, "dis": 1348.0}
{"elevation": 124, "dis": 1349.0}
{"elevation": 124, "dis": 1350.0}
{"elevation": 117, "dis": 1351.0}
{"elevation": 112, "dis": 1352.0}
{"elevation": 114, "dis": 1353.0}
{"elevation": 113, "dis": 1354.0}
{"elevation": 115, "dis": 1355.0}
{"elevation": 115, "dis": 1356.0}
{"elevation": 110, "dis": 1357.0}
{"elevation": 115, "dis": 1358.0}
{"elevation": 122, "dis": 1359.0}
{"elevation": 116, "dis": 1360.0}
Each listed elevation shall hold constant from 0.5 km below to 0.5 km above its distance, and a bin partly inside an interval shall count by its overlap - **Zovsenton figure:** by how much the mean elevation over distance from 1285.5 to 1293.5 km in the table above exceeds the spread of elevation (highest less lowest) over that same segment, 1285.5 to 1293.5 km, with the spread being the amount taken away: 94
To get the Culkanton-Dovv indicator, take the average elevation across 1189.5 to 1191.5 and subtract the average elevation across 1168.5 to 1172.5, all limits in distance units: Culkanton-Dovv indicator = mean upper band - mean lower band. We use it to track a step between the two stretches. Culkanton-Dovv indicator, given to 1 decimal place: 8.0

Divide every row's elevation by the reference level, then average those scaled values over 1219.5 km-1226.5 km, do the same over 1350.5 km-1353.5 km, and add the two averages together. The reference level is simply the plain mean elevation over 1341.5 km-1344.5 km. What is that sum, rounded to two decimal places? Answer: 1.95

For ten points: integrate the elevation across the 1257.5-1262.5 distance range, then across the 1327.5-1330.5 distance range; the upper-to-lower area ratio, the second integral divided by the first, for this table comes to 0.6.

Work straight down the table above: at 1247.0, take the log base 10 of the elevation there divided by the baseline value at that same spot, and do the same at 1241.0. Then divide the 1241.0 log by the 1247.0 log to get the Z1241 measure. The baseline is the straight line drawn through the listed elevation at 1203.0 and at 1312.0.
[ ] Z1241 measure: 1.2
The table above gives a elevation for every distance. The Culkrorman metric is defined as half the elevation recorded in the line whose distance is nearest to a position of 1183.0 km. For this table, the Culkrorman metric 37.7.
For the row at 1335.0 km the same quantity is 51.5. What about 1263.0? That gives 48.4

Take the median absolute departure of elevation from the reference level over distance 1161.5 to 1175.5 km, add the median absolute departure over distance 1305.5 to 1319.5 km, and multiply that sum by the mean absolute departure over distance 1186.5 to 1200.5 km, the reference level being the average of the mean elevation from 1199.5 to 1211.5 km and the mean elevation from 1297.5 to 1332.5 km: 84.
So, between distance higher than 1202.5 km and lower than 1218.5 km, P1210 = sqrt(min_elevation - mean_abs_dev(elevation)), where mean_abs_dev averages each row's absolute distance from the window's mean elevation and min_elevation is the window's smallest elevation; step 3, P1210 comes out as 8.6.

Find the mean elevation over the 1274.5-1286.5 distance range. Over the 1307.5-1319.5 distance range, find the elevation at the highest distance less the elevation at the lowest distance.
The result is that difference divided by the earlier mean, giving 0.042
